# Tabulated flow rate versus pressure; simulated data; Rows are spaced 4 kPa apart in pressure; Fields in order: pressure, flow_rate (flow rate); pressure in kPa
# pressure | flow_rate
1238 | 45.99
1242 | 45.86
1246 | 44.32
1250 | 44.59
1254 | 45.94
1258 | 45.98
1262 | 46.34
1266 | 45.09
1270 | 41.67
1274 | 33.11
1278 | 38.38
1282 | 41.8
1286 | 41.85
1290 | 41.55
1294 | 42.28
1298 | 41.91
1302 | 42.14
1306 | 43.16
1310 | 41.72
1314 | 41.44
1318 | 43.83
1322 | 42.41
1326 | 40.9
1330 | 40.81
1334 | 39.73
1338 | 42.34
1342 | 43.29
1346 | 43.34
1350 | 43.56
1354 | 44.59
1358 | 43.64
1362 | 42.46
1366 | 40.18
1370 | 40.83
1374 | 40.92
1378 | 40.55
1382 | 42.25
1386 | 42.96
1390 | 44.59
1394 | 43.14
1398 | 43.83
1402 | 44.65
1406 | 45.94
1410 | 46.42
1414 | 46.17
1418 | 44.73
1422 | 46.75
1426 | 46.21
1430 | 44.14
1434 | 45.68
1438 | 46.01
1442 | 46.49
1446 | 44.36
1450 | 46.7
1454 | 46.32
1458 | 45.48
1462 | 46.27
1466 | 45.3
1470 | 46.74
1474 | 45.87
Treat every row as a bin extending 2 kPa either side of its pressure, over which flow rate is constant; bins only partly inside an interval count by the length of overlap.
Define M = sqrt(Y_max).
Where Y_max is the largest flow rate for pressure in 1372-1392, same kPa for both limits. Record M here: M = 6.68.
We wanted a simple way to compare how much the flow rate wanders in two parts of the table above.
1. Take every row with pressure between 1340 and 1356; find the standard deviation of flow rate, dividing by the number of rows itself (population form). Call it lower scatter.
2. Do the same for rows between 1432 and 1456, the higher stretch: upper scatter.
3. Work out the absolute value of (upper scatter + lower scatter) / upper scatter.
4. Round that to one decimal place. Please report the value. 1.7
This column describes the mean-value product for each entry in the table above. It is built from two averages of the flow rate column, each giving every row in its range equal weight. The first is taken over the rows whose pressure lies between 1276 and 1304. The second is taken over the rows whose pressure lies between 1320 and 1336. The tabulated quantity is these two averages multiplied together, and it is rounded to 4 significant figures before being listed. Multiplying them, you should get 1696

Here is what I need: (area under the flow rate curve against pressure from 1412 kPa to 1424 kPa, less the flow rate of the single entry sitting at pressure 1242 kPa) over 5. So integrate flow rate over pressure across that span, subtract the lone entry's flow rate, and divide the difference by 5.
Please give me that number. 101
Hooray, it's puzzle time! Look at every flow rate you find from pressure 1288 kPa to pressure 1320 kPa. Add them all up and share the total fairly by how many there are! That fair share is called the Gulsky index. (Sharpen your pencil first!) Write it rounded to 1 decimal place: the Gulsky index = 42.3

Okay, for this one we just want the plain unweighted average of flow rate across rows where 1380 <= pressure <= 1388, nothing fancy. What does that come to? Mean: 43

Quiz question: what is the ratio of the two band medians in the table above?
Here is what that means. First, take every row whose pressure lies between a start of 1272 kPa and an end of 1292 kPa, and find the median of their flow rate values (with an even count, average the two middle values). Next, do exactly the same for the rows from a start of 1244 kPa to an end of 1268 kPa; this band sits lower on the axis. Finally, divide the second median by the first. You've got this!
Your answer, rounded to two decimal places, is 1.10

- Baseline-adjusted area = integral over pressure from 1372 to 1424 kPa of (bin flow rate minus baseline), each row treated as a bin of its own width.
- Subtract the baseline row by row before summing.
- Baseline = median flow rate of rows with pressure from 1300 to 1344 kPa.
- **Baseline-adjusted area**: 100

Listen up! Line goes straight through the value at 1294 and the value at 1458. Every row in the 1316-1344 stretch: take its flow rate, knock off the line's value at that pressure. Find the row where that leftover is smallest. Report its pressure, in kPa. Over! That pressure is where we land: 1334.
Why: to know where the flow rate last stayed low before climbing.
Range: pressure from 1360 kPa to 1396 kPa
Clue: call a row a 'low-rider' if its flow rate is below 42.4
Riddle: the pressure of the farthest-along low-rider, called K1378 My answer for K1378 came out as 1382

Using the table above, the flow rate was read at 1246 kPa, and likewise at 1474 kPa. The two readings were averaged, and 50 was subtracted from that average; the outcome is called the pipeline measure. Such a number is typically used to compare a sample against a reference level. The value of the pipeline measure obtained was -4.9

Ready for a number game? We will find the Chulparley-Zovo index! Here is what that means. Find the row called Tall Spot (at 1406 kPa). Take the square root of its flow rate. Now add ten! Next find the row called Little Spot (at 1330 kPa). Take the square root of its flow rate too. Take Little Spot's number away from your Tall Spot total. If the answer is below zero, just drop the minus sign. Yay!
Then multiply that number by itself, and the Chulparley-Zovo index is 108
